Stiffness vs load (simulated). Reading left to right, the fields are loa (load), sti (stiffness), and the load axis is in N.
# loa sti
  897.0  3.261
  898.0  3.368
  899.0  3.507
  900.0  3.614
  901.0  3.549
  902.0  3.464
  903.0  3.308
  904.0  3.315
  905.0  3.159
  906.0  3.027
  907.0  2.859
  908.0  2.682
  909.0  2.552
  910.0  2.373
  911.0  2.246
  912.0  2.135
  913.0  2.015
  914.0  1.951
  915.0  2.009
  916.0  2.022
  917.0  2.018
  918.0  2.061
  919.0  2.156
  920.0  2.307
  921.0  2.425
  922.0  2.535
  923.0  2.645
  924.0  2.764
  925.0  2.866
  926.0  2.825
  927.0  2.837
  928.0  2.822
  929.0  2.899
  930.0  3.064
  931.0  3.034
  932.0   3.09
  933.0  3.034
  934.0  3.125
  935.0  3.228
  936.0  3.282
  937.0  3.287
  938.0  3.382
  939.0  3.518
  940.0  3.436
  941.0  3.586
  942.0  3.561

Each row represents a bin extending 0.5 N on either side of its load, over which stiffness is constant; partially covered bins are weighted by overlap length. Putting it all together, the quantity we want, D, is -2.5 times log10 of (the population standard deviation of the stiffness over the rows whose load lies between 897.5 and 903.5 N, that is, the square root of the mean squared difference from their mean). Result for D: 2.5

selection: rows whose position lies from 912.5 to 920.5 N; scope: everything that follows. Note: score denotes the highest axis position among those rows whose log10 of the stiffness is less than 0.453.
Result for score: 920.0 N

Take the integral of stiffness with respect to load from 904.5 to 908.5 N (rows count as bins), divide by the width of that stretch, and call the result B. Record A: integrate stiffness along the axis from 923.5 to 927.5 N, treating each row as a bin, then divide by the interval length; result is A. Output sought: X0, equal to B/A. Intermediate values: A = 2.8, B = 2.93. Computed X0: 1.04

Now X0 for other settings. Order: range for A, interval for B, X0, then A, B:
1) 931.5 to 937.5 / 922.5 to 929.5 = 0.88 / 3.2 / 2.81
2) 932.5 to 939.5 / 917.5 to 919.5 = 0.65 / 3.3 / 2.11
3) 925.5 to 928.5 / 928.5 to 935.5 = 1.08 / 2.8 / 3.07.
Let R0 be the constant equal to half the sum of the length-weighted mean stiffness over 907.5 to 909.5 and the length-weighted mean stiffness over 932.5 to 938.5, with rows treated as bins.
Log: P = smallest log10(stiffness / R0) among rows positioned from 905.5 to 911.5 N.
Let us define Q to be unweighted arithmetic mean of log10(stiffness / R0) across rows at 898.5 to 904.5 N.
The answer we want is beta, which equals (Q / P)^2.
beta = 0.4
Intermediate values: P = -0.114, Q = 0.07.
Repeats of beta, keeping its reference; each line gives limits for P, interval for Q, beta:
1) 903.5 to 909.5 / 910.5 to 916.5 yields 6.7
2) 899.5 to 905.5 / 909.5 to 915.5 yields 16.7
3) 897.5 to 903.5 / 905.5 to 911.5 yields 0.8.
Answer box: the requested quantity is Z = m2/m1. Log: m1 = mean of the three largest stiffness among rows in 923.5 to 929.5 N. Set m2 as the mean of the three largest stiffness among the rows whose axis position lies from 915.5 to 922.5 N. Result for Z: 0.8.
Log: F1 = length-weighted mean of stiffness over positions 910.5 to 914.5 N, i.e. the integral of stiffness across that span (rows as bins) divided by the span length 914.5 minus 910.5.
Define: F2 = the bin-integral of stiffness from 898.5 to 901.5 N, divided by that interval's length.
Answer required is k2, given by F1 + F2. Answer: 5.6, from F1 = 2.1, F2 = 3.56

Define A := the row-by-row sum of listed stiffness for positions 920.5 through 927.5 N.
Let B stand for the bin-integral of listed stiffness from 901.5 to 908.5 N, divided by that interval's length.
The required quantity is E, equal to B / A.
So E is 0.16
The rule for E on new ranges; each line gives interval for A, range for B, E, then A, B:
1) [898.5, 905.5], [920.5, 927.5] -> 0.11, 23.9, 2.70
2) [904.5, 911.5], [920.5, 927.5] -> 0.14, 18.9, 2.70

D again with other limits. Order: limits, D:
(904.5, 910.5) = 1.4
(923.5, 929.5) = 3.5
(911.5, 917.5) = 3.2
